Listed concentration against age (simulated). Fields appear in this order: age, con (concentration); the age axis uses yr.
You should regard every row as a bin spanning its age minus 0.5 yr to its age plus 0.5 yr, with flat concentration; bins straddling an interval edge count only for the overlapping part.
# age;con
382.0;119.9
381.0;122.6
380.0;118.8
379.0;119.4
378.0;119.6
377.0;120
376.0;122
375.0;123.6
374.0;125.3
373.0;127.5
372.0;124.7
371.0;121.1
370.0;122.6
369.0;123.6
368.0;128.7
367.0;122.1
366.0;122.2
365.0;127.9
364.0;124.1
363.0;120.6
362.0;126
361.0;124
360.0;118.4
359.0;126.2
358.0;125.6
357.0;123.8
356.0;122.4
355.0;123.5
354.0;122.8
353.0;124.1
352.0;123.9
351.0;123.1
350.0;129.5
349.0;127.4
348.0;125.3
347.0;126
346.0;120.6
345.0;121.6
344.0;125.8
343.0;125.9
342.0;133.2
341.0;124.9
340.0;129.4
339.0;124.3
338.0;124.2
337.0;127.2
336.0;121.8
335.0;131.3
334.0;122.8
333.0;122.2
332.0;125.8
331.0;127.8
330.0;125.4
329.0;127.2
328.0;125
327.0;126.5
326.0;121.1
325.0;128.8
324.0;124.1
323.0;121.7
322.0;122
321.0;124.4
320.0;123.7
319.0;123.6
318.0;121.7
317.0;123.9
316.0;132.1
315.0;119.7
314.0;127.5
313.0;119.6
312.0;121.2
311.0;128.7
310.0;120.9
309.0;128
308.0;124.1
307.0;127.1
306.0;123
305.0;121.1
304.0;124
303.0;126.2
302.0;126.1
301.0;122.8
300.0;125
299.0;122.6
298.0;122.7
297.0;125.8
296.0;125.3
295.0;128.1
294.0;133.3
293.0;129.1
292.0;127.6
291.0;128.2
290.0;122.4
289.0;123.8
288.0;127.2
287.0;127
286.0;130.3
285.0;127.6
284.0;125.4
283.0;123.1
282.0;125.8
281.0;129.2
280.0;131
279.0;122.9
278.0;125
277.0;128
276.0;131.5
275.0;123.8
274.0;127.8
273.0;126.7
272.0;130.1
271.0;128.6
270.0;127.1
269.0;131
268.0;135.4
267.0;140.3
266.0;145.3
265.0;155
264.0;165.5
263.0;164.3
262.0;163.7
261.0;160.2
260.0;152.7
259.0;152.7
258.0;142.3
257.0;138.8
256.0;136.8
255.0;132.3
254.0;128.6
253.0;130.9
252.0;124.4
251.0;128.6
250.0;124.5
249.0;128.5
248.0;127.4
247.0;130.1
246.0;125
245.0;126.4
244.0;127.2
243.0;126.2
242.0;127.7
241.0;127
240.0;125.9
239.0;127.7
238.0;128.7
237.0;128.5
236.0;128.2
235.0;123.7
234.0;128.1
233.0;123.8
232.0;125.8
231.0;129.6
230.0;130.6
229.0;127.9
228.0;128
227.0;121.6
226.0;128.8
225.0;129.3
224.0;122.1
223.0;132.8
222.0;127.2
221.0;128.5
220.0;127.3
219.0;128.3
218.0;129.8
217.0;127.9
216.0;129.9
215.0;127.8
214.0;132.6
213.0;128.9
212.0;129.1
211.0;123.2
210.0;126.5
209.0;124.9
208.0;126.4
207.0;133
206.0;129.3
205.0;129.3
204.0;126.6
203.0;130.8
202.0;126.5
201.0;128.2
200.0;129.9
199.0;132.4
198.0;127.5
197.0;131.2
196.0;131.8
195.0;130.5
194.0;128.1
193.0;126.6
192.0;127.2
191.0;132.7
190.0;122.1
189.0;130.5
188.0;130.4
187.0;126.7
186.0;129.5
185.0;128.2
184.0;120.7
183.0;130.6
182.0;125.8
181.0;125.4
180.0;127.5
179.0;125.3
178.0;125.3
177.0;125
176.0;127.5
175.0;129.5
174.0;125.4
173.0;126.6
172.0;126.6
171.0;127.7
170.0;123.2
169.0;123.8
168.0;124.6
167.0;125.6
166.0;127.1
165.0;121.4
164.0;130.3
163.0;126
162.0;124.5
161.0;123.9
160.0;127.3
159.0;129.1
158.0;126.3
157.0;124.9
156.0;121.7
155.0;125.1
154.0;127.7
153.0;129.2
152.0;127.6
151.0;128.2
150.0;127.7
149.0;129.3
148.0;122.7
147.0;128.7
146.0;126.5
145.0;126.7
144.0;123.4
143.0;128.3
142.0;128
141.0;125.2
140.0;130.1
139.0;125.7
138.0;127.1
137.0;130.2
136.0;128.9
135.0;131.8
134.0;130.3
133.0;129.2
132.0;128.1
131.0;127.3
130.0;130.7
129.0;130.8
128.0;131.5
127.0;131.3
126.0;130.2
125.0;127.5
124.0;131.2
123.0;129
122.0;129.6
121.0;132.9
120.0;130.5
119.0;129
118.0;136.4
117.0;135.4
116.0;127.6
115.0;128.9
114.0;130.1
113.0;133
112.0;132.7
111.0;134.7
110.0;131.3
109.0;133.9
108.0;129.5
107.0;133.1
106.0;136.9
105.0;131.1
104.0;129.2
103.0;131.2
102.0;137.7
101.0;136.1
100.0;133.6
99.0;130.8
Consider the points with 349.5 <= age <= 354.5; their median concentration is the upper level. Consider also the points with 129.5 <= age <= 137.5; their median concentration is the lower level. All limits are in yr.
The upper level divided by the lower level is 0.955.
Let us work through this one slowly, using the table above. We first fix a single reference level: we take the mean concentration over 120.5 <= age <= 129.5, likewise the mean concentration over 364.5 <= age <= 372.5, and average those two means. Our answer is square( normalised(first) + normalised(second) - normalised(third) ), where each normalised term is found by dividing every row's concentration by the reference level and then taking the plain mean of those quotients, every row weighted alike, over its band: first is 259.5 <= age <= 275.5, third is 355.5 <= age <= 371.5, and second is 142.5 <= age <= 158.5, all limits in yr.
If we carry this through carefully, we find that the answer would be 1.30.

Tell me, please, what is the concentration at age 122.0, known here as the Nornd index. 129.6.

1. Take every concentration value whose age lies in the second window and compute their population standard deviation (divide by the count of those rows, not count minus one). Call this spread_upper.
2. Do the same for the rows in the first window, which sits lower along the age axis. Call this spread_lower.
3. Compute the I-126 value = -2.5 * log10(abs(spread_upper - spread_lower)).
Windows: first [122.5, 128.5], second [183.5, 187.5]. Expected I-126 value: -0.71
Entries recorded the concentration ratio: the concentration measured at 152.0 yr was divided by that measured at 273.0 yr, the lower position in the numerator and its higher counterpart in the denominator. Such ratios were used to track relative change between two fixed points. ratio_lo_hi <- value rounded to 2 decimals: 1.01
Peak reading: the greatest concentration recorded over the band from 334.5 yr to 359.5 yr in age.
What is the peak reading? 133.2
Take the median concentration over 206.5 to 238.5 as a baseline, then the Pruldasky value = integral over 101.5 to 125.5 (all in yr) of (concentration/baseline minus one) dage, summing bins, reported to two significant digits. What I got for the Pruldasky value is 0.68 yr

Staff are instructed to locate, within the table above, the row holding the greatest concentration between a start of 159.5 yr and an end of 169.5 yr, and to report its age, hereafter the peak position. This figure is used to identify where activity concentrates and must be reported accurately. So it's 164.0 yr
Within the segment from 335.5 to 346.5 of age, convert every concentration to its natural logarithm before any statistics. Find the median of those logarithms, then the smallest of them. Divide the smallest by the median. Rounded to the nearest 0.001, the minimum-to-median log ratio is 0.993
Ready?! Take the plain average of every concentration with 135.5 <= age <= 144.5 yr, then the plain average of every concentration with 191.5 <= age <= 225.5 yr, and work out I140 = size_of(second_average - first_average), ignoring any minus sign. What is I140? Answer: 1.1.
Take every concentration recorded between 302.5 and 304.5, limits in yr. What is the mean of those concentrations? 125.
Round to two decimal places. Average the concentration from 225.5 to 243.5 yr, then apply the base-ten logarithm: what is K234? 2.10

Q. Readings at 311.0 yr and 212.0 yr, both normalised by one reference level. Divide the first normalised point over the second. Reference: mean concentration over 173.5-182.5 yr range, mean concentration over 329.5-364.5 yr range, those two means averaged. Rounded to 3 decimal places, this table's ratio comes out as 0.997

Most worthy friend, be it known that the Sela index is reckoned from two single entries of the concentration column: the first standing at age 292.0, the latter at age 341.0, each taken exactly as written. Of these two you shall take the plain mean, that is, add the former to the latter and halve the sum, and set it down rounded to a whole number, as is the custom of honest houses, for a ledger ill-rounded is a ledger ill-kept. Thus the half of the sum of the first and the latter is 126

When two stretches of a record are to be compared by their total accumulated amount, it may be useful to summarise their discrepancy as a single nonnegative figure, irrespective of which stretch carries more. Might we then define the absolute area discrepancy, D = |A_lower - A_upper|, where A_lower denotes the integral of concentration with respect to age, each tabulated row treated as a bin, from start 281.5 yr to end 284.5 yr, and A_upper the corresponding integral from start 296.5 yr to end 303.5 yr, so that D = 497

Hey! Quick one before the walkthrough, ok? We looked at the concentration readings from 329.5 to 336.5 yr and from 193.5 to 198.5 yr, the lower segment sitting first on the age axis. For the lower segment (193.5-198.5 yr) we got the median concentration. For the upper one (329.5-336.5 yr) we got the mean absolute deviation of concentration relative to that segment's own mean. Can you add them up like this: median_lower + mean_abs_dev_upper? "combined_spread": 133.1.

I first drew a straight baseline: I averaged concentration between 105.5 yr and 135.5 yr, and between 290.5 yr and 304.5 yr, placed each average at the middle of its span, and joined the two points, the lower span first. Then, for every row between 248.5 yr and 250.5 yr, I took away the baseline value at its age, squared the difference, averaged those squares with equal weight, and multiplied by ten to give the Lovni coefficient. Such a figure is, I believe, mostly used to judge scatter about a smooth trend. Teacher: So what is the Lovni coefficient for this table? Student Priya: 50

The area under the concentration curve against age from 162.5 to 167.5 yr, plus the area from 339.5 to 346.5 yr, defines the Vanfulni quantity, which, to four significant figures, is 1512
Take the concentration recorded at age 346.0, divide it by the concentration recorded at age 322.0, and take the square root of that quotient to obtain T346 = 0.99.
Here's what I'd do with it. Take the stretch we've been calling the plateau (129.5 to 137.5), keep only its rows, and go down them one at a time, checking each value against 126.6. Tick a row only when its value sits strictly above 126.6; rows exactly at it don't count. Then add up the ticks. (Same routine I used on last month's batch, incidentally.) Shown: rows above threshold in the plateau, 8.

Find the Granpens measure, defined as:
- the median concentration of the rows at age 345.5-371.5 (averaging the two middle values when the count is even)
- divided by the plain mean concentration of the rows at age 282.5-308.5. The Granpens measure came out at 0.99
